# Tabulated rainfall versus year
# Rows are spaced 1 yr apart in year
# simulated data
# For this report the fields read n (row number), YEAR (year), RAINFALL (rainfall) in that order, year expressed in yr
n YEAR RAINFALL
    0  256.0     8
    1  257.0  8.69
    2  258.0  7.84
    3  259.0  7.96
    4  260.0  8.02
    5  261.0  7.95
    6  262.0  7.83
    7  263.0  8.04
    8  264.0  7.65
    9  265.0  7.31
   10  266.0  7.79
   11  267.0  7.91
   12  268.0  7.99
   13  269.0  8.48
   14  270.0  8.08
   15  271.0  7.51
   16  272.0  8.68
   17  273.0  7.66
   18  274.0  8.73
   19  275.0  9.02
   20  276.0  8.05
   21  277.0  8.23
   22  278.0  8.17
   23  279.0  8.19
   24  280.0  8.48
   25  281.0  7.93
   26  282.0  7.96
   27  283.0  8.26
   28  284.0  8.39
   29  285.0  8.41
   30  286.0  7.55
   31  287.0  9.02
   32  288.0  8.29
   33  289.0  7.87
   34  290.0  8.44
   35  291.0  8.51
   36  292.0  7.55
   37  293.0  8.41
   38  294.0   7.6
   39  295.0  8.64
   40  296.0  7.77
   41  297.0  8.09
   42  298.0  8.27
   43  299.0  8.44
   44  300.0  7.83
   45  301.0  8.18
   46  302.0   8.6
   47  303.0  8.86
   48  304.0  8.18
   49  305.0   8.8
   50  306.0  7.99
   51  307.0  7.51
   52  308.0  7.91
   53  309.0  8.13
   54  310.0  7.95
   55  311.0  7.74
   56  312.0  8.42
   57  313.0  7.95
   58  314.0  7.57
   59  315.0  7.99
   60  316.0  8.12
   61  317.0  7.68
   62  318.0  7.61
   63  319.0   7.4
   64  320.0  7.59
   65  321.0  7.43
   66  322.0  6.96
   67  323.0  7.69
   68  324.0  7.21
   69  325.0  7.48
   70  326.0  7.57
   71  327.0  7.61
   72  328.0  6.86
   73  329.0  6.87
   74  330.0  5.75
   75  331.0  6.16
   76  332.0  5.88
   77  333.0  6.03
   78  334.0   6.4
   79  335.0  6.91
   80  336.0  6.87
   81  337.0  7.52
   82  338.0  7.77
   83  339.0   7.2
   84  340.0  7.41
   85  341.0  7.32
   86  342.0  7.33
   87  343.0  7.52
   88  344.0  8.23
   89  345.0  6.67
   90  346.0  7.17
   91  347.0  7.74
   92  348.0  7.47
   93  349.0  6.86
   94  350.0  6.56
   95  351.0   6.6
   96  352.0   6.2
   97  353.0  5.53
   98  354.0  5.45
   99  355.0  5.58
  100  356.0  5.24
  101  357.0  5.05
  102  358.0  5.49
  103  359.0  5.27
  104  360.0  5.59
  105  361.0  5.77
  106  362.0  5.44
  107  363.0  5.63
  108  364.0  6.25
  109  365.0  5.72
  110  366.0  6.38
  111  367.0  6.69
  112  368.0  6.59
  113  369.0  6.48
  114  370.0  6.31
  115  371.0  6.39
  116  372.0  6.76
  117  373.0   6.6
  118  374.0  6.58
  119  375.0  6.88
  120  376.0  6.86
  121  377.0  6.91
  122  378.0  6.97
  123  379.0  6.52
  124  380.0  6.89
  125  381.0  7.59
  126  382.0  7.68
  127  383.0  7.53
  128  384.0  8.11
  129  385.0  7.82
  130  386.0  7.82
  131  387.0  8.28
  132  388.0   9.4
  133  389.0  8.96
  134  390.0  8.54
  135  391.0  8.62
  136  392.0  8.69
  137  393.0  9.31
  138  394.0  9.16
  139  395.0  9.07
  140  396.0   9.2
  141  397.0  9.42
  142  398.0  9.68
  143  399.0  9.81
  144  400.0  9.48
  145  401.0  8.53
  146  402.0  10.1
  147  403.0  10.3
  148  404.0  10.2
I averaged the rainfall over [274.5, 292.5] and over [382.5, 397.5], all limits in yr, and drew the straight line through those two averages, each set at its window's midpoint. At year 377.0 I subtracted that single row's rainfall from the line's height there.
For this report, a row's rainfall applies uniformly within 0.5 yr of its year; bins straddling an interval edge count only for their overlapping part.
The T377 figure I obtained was 1.7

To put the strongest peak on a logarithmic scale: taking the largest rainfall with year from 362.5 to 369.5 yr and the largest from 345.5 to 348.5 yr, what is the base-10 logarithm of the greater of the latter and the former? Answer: 0.89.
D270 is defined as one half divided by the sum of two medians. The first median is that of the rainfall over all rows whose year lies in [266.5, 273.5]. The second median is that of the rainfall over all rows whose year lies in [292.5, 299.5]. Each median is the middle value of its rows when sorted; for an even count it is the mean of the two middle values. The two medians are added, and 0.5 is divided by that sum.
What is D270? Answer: 0.031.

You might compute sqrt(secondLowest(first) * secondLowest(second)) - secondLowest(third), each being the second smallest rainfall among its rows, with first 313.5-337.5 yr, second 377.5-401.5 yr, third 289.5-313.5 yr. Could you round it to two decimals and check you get -1.19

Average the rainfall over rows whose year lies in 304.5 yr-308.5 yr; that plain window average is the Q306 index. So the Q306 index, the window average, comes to 8.05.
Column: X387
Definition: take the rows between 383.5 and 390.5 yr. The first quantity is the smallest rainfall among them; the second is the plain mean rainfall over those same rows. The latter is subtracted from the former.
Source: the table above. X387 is -0.599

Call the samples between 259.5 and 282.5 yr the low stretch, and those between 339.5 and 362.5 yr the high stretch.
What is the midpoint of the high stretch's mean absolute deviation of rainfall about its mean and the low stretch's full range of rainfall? 1.29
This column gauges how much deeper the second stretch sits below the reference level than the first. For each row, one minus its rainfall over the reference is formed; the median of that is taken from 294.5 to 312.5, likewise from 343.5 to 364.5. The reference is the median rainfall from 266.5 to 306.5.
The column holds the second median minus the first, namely 0.29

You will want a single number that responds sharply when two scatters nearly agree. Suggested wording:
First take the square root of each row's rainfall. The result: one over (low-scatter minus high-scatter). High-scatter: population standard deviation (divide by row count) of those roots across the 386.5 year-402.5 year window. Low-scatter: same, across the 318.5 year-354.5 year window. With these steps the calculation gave 21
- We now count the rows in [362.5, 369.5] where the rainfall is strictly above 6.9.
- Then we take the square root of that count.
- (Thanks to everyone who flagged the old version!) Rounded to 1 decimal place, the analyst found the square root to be 0.0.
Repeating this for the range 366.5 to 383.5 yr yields 2.2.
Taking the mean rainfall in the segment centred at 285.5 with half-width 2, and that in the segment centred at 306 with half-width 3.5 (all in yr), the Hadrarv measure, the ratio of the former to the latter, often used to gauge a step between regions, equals 1.02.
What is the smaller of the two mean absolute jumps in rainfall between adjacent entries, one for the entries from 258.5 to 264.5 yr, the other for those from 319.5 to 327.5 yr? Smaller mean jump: 0.2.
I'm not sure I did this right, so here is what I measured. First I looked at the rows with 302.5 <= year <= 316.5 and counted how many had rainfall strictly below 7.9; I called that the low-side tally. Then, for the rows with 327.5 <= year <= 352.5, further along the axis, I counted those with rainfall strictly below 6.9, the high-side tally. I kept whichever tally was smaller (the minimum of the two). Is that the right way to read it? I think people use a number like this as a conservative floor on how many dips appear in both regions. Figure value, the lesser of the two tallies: 3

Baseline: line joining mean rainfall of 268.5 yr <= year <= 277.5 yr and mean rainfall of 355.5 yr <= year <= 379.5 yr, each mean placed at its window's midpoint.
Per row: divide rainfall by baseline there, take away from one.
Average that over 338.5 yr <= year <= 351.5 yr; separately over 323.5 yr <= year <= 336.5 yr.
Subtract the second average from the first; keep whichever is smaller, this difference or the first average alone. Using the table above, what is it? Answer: -0.123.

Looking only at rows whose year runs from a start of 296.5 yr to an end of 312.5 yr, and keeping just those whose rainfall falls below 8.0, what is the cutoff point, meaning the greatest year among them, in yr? 311.0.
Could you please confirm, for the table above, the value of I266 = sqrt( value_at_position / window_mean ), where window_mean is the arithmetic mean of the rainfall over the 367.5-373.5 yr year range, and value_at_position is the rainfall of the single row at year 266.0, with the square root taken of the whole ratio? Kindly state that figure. 1.09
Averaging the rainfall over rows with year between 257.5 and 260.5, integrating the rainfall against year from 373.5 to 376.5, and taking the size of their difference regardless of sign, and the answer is 12.4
